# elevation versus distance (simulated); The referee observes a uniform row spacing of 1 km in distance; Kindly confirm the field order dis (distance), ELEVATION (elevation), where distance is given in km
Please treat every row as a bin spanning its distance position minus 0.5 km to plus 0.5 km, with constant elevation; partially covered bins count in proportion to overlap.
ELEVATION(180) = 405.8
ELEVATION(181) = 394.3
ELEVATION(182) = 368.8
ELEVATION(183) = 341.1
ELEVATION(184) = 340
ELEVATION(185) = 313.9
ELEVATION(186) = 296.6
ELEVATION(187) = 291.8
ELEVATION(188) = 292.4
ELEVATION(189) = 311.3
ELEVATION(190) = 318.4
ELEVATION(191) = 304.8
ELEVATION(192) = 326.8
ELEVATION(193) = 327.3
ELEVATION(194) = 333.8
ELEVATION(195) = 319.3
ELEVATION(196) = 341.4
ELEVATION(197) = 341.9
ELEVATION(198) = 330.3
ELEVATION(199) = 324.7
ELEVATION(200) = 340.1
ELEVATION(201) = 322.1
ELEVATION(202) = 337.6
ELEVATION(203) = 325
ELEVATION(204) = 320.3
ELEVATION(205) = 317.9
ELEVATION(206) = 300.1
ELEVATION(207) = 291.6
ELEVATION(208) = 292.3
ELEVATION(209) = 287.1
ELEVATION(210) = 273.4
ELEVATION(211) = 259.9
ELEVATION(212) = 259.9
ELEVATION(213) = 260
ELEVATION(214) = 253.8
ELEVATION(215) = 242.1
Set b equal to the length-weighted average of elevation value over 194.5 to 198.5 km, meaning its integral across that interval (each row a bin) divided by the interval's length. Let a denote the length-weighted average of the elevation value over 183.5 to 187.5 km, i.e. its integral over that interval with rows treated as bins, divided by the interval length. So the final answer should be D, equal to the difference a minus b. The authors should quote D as -23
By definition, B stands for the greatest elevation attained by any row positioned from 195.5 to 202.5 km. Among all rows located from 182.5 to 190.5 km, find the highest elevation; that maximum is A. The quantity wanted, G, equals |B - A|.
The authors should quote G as 1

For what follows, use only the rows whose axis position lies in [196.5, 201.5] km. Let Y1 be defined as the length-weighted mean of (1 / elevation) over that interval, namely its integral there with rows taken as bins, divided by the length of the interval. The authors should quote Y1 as 0.0030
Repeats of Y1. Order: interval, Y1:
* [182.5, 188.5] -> 0.0032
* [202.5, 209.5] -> 0.0033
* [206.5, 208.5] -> 0.0034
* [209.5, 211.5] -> 0.0038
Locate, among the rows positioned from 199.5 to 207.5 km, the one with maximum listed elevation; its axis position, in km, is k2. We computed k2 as 200 km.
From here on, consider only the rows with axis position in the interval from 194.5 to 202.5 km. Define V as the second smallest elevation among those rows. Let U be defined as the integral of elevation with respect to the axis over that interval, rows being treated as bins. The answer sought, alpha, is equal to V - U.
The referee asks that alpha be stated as -2335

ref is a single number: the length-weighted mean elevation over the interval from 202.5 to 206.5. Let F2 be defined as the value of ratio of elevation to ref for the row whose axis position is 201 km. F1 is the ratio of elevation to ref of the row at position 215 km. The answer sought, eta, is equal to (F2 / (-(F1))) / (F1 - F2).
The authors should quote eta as 5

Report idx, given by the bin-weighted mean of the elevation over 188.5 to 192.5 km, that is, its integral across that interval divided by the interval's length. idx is 315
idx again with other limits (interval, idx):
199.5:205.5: 327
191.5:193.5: 327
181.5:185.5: 341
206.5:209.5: 290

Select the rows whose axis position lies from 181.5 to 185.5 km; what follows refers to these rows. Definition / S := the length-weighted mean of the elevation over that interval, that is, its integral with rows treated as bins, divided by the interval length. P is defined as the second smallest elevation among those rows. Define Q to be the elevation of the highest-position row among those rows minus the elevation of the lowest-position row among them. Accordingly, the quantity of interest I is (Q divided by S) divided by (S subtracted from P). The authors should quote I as 0.169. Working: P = 340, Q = -55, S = 341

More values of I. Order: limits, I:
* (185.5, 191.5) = -0.003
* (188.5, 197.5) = -0.007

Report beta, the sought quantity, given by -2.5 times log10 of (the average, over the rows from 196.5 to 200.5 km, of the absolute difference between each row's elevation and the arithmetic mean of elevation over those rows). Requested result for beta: -2.07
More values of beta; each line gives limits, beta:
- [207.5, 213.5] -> -2.71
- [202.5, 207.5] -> -2.71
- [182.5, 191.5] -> -2.89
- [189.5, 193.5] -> -2.22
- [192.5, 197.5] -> -2.20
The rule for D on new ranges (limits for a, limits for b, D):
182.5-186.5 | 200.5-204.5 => -3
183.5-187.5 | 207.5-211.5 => 32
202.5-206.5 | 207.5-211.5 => 38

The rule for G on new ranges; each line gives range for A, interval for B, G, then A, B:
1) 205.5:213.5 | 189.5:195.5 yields 34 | 300.1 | 333.8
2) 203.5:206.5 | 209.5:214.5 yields 47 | 320.3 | 273.4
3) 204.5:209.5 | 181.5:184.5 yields 51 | 317.9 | 368.8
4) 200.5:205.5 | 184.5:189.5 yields 24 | 337.6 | 313.9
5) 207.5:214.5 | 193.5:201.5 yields 50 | 292.3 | 341.9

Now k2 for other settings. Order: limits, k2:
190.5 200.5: 197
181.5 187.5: 182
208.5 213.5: 209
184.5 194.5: 194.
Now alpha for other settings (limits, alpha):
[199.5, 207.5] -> -2255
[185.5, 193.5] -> -2177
